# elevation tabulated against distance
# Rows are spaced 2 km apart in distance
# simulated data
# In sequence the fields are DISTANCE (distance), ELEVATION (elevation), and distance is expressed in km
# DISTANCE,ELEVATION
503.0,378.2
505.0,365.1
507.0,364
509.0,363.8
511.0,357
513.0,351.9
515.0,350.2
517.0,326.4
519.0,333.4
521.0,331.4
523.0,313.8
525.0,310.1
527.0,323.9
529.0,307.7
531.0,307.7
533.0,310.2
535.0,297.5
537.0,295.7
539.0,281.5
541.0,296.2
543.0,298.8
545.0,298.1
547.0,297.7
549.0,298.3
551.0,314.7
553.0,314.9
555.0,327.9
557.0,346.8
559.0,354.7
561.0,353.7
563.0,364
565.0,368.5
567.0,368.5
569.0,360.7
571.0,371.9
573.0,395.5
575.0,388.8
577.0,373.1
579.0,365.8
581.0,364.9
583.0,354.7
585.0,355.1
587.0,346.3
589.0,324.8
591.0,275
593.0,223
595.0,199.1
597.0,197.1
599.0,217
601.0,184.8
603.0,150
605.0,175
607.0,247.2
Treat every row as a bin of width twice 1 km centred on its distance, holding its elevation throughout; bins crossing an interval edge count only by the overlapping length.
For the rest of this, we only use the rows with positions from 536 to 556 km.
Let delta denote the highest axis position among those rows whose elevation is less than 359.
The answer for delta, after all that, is 555.0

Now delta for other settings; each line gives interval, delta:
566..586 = 585.0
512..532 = 531.0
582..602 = 601.0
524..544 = 543.0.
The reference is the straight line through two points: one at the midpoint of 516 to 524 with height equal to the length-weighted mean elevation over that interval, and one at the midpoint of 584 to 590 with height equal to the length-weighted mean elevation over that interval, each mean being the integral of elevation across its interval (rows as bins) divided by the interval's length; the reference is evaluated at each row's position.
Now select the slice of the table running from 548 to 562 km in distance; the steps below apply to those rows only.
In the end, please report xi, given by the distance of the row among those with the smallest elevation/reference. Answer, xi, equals 549.0 km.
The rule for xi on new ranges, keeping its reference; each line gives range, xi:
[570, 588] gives 587.0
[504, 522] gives 517.0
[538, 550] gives 539.0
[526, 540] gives 539.0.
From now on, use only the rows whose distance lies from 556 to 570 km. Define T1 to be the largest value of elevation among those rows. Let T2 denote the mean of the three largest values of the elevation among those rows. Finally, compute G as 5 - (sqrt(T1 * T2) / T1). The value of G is 4.00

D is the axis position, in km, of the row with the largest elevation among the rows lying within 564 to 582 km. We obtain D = 573.0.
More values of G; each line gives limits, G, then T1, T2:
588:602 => 4.08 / 324.8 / 274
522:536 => 4.01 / 323.9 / 316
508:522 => 4.01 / 363.8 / 358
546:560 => 4.02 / 354.7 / 343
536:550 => 4.00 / 298.8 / 298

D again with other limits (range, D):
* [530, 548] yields 533.0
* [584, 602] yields 585.0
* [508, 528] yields 509.0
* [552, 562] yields 559.0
